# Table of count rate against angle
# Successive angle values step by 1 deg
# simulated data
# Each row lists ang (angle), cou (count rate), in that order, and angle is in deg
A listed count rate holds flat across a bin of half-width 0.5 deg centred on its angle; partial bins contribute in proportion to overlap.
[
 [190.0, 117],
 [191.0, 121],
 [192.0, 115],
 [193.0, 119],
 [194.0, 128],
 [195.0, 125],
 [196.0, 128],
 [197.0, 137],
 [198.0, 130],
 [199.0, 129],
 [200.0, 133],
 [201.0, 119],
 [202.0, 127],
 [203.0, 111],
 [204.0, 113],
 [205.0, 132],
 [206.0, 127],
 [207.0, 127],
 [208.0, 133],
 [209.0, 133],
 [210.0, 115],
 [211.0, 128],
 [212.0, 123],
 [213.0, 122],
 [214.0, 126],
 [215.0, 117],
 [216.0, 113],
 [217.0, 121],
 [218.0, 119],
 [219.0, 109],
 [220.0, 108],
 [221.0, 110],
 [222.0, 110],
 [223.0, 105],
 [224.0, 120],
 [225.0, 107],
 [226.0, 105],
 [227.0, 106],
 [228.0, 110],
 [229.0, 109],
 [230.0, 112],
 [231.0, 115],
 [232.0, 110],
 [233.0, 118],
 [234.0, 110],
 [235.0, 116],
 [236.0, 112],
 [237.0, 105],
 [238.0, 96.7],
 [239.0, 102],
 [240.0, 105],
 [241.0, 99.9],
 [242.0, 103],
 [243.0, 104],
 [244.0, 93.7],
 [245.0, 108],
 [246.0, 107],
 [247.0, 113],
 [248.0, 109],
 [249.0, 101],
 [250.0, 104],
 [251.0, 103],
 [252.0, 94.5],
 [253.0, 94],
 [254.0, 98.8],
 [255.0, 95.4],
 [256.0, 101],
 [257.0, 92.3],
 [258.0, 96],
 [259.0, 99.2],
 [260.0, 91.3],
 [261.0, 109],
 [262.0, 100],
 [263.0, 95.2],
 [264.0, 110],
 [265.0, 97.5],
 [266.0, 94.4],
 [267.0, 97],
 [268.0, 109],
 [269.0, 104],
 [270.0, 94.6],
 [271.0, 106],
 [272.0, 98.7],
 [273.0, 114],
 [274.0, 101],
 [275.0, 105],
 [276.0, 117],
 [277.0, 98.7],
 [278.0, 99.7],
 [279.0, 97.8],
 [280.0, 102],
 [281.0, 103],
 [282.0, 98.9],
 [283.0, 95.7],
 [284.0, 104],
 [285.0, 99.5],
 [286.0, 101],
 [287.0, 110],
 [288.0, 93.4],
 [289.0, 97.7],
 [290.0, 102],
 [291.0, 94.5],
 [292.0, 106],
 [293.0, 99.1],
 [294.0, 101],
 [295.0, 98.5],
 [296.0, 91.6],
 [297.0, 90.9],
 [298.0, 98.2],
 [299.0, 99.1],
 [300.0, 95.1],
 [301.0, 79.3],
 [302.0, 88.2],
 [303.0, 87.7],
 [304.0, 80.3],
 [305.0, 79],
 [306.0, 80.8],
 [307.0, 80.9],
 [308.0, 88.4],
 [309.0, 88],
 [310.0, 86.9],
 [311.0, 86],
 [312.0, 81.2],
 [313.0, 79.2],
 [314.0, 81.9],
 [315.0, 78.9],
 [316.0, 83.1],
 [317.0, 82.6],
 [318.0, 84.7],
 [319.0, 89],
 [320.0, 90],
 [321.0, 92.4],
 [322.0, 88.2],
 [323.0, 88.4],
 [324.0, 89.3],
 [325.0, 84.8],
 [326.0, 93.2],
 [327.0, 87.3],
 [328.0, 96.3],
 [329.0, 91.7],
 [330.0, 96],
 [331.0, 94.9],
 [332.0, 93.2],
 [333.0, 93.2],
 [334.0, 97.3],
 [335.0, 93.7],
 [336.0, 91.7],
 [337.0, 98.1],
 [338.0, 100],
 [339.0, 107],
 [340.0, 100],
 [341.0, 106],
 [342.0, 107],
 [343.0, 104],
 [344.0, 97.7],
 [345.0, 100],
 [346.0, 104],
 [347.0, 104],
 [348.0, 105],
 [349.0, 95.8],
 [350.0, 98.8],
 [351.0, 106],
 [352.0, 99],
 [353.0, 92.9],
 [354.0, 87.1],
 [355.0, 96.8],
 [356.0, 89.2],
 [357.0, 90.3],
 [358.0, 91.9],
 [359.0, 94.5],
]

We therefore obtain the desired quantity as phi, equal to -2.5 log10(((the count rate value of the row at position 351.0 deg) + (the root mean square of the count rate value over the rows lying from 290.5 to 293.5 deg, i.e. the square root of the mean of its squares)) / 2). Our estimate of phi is -5.03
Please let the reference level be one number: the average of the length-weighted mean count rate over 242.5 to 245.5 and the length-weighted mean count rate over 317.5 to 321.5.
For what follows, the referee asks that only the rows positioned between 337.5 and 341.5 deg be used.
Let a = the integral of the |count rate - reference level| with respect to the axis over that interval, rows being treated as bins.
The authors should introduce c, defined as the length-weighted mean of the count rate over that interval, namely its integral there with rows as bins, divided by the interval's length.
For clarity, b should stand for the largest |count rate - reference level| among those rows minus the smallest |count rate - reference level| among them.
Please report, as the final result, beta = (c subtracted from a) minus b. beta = -79.1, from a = 31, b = 7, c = 103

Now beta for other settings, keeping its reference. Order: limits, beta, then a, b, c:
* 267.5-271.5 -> -82.6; 33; 13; 103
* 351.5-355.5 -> -85.2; 16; 7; 94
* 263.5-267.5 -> -94.0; 19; 13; 100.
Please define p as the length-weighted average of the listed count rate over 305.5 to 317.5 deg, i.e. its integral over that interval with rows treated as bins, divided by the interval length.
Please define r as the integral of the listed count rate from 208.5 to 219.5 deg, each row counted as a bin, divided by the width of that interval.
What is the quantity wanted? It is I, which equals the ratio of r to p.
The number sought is 1.45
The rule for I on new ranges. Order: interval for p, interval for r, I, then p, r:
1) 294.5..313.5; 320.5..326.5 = 1.02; 87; 89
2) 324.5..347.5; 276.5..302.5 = 1.00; 97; 98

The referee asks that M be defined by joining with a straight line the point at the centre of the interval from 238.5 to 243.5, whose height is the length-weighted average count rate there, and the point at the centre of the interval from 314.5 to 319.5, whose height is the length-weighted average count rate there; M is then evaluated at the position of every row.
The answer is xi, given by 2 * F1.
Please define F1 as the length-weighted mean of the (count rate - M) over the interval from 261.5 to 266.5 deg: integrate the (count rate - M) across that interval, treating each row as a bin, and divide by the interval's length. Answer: 5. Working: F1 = 2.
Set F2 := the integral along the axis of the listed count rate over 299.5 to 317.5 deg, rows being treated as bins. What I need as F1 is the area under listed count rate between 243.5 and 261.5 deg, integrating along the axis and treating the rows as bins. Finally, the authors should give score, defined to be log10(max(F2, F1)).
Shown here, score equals 3.26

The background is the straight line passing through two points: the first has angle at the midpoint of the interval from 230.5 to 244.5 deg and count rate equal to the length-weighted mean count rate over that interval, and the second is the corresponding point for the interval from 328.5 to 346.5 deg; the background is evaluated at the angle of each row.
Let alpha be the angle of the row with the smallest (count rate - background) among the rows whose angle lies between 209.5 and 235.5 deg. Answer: 223.0 deg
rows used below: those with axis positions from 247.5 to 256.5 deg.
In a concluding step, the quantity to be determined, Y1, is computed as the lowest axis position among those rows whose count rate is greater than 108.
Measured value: 248.0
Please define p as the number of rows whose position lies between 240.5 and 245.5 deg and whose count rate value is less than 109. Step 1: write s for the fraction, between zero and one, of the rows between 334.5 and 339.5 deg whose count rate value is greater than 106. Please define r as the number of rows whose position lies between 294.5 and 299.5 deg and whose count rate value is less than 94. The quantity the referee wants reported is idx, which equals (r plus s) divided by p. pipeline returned 0.44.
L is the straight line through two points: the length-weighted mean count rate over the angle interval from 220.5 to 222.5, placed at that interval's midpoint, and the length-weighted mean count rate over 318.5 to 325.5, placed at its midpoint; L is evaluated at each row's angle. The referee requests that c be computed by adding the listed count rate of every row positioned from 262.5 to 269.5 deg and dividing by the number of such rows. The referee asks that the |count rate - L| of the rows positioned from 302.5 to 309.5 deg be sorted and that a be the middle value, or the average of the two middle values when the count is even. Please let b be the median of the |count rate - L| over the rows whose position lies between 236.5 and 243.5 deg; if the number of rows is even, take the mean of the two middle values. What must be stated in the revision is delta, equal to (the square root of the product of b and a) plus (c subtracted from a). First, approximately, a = 11.1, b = 2.7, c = 101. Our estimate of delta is -84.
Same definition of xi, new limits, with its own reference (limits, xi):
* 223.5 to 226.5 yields 8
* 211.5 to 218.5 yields 22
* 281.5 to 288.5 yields 17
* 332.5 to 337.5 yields 31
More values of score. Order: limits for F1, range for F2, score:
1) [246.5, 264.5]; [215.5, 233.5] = 3.30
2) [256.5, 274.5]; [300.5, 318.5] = 3.26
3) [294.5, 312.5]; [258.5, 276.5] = 3.27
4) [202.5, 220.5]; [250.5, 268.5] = 3.34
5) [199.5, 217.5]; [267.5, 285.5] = 3.35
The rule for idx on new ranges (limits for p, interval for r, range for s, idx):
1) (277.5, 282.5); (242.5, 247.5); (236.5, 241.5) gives 0.20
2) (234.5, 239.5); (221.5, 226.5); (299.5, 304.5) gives 0.00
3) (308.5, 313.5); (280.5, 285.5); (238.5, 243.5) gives 0.00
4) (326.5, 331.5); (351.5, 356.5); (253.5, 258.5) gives 0.60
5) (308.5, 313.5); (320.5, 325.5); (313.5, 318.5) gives 1.00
